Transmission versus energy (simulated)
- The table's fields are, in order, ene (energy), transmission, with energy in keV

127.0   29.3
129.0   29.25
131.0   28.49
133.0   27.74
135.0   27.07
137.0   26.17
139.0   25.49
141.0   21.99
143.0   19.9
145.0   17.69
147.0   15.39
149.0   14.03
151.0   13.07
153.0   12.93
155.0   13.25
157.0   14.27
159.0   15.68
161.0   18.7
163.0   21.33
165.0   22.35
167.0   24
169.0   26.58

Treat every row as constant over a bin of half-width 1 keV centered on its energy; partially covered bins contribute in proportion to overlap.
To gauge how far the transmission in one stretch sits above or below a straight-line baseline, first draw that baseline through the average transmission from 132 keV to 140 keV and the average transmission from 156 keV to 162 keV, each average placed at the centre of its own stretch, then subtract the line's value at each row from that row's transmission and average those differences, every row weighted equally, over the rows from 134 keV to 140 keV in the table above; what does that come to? 0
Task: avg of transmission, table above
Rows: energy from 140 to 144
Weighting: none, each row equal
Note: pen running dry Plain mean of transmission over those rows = 21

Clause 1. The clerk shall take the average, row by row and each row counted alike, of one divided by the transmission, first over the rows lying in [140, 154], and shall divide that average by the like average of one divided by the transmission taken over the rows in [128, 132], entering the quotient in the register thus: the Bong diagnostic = 1.8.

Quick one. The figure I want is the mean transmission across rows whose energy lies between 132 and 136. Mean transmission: 27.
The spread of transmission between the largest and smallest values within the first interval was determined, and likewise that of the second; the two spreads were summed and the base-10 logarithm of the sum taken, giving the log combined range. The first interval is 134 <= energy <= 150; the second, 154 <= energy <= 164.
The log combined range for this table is 1.32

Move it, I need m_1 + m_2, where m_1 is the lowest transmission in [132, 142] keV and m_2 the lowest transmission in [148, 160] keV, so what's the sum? 35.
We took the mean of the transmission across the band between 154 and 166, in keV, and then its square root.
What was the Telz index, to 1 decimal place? 4.2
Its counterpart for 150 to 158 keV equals 3.7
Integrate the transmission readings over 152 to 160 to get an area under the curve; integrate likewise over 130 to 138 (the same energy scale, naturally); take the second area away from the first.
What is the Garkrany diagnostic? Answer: -107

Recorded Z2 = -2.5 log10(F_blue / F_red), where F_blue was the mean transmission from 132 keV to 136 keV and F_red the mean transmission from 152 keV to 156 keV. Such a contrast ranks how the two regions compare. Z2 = -0.8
